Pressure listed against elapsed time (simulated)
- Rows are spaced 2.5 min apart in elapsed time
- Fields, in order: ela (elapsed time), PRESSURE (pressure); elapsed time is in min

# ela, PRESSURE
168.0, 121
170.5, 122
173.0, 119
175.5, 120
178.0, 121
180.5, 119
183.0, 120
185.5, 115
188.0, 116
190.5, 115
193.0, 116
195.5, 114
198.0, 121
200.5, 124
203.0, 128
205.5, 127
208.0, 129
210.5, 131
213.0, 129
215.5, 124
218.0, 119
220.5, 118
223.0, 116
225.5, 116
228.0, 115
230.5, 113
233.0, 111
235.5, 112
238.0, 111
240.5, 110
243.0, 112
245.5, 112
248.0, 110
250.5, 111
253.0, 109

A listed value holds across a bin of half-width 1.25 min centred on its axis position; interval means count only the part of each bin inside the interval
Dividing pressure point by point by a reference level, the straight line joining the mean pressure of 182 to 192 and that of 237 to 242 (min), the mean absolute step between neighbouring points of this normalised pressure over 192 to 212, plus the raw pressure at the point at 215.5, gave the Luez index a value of 124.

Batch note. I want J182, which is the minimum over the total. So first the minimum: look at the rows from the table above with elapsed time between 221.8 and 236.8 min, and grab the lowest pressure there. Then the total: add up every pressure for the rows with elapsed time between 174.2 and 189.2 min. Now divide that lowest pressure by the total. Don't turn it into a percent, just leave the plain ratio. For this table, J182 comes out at 0.156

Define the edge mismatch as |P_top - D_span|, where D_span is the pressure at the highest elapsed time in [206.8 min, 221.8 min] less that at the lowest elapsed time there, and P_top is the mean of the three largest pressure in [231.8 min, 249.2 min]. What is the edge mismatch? 123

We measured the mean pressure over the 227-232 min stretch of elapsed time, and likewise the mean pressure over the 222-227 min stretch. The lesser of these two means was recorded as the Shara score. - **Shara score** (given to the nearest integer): 114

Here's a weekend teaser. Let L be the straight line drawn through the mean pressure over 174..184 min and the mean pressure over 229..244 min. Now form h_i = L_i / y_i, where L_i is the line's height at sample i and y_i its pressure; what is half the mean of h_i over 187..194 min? 0.51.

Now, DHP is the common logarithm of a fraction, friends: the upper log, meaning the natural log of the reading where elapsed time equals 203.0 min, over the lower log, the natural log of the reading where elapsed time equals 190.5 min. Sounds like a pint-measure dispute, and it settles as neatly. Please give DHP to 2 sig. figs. 0.0097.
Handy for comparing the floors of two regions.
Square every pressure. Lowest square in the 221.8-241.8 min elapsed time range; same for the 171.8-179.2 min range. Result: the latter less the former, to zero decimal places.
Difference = 2061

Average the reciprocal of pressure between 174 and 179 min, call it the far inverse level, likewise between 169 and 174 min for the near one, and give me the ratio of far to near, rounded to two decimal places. 1.00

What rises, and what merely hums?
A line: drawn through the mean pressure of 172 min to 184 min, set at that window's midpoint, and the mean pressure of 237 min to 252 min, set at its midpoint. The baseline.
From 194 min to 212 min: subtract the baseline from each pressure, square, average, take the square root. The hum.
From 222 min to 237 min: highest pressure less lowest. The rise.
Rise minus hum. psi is -5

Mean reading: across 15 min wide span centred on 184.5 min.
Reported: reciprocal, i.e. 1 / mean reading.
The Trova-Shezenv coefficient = 0.0085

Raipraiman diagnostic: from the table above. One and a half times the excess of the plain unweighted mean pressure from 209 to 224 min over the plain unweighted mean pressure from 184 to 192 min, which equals 11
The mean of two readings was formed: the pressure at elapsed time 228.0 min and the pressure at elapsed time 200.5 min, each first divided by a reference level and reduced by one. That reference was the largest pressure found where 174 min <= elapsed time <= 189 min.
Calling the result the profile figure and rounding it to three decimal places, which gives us -0.012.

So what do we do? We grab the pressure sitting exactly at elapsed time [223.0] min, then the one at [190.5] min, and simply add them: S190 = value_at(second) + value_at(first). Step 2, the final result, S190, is 231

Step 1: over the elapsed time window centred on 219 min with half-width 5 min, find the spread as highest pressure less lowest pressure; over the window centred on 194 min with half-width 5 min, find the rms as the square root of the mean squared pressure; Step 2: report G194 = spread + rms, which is 125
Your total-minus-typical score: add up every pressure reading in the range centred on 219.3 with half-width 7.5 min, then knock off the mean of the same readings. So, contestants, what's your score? 602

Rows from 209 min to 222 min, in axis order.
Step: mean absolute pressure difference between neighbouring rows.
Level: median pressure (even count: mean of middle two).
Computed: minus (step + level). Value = -127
